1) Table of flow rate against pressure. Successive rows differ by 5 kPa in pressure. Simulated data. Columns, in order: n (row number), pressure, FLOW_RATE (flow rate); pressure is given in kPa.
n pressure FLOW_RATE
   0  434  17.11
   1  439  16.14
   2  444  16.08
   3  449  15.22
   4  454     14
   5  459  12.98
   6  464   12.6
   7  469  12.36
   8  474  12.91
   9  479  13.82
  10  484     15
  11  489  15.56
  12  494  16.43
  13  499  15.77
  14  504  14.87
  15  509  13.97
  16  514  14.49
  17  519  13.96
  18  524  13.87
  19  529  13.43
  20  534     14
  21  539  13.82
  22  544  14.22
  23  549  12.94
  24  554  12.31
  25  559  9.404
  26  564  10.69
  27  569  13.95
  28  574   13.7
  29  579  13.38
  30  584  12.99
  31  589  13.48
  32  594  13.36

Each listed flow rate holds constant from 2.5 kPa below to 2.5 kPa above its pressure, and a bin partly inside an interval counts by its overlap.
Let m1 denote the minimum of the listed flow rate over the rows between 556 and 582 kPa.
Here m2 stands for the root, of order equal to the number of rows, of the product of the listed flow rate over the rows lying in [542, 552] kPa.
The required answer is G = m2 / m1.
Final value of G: 1.44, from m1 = 9.404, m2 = 13.6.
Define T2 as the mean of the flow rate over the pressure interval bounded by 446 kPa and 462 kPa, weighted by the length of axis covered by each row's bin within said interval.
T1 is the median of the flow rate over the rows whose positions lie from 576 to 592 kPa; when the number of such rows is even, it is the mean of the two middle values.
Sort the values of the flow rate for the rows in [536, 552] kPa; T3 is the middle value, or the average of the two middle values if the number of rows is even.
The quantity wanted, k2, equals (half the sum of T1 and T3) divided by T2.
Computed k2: 0.97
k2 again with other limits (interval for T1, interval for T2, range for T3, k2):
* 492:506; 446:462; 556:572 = 0.94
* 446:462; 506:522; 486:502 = 1.05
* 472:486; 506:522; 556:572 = 0.87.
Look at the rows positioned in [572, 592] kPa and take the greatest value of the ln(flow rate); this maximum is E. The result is 2.62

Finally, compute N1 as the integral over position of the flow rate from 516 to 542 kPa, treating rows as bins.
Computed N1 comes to 360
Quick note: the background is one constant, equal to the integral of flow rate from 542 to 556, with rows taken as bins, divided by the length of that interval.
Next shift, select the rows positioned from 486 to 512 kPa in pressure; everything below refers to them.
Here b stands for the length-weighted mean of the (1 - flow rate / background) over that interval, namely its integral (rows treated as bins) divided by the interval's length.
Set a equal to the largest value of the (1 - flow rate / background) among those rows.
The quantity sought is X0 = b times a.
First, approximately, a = -0.06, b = -0.16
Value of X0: 0.0102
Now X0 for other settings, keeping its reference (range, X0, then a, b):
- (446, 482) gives -0.0015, 0.06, -0.02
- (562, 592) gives 0.0010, 0.19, 0.01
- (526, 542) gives 0.0010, -0.02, -0.05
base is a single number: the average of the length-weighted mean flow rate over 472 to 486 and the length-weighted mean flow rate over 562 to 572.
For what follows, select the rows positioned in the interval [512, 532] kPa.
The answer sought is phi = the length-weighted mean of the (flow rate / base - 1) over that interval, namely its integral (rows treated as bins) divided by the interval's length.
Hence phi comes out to 0.06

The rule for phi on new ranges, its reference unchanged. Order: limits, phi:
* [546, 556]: -0.04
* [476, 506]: 0.15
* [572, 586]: 0.01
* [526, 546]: 0.05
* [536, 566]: -0.07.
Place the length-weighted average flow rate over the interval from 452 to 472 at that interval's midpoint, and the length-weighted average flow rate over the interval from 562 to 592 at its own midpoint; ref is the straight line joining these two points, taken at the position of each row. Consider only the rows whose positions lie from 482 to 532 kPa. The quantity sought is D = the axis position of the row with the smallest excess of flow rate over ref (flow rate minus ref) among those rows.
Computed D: 529 kPa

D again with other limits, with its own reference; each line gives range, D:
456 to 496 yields 469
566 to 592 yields 584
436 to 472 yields 469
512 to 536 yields 529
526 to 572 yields 559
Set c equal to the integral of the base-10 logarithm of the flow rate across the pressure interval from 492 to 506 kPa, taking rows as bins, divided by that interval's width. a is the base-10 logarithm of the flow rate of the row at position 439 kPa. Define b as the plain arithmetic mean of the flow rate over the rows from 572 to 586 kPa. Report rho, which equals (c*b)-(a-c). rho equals 16.0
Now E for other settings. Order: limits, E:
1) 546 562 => 2.56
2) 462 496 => 2.80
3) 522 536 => 2.64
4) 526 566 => 2.65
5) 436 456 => 2.78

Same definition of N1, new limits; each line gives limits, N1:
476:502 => 397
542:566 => 285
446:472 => 350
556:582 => 318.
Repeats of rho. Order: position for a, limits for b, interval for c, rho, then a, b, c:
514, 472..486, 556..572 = 14.5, 1.16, 13.9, 1.05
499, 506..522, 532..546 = 16.2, 1.20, 14.1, 1.15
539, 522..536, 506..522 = 15.9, 1.14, 13.8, 1.15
